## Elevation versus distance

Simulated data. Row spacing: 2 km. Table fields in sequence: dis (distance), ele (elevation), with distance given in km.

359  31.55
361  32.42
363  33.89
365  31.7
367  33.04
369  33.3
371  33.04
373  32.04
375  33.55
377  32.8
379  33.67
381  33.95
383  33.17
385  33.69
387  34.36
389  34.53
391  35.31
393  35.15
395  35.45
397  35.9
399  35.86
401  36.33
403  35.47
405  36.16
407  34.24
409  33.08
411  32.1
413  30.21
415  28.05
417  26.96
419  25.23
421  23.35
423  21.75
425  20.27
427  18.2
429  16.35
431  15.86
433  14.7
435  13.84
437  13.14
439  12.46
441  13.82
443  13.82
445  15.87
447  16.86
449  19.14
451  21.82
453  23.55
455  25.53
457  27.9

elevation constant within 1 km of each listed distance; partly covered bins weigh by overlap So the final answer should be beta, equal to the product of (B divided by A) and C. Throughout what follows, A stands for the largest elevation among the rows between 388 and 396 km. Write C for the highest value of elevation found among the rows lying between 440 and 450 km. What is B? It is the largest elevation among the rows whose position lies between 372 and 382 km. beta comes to 18.3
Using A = 35.45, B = 33.95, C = 19.14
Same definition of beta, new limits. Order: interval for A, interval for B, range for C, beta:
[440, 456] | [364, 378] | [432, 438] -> 19.3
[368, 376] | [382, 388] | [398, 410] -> 37.2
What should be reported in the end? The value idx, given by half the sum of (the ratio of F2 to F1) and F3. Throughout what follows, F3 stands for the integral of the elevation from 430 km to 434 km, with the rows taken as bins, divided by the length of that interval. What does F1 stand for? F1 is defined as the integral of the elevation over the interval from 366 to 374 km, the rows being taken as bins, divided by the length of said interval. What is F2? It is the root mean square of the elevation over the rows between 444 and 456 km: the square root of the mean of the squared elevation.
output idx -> 8.0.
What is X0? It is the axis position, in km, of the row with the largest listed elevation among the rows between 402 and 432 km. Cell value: 405 km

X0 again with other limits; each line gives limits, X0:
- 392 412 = 401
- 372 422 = 401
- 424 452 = 451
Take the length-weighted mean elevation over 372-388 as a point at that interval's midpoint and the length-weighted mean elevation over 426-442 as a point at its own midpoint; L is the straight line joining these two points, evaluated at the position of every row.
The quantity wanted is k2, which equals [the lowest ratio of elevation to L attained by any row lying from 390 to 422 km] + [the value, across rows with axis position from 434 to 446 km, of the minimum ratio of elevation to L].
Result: 2.15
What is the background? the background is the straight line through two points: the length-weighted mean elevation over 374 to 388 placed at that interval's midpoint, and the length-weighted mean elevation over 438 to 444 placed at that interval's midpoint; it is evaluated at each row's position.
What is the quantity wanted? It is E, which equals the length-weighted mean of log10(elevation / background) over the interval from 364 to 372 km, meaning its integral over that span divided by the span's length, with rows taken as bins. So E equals -0.06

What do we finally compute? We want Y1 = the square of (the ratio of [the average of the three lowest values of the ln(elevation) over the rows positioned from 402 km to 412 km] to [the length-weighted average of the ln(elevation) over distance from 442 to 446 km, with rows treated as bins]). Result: 1.7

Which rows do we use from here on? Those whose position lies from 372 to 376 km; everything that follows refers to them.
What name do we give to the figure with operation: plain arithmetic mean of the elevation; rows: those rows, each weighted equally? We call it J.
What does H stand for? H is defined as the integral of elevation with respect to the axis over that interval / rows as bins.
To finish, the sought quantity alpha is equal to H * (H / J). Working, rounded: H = 131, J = 33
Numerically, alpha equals 525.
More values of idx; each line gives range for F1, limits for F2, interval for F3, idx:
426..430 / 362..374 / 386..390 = 18.2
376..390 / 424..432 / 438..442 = 6.8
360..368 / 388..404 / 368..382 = 17.1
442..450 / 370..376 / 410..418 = 15.7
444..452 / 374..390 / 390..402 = 18.7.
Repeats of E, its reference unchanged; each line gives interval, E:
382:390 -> 0.03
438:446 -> 0.03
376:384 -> -0.01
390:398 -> 0.08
